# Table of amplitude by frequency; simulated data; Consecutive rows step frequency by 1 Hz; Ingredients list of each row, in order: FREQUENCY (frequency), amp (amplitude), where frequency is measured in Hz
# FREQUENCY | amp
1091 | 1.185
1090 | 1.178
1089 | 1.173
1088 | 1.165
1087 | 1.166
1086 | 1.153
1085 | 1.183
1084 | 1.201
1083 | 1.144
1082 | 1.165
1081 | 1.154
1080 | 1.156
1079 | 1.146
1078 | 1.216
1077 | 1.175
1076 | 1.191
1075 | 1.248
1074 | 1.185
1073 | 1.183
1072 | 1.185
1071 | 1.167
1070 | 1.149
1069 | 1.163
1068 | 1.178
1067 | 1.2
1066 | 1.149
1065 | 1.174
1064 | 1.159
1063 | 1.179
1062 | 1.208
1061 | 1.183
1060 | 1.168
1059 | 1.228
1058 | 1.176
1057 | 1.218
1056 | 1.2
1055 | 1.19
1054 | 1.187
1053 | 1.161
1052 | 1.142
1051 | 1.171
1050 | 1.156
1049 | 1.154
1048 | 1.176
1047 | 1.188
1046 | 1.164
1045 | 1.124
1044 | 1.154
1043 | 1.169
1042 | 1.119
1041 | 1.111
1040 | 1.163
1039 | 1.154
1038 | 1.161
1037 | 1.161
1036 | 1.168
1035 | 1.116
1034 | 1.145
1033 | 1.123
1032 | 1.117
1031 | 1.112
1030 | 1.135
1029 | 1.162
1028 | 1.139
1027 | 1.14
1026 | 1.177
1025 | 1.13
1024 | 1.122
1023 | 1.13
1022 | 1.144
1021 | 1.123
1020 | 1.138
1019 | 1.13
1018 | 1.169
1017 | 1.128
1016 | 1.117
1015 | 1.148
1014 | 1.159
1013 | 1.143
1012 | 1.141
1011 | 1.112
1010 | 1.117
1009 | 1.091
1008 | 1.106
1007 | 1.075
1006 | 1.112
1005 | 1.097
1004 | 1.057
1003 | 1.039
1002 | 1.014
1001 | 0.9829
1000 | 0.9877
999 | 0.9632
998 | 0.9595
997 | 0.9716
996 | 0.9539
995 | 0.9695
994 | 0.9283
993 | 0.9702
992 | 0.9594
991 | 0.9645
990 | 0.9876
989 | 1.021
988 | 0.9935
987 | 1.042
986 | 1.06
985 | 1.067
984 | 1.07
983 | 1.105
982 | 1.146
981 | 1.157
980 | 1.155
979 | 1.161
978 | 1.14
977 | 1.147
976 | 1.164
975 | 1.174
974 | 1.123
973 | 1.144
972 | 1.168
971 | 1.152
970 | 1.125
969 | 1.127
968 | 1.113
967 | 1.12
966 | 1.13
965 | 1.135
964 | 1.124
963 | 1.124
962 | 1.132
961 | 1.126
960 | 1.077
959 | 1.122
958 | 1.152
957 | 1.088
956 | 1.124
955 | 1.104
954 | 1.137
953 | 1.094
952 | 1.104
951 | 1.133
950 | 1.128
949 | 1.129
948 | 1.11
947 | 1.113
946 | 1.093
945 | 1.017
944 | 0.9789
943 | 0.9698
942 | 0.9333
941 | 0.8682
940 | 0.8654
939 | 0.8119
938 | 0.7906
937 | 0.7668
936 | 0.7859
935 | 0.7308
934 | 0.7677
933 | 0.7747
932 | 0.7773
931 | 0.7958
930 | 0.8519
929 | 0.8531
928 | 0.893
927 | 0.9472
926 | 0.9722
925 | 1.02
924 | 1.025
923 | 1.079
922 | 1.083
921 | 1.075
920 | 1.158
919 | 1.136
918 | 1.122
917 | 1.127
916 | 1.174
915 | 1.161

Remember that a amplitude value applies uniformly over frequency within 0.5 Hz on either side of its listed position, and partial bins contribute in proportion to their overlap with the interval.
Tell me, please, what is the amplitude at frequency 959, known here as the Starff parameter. 1.122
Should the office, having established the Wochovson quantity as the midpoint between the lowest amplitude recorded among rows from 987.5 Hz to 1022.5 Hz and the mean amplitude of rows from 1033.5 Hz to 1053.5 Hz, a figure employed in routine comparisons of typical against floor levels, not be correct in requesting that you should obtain 1.04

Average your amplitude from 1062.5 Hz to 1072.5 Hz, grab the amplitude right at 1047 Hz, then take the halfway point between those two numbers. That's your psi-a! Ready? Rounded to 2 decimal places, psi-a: 1.18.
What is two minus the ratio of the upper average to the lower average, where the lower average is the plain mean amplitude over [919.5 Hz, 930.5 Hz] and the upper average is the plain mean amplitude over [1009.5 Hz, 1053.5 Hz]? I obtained 0.85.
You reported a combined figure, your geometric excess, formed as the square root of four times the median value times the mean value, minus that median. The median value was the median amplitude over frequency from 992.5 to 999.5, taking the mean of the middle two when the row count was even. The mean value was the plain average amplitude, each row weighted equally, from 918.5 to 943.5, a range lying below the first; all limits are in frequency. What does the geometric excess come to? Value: 0.91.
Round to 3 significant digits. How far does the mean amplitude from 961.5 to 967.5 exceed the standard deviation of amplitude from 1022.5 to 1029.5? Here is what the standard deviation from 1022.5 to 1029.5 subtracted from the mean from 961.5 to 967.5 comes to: 1.11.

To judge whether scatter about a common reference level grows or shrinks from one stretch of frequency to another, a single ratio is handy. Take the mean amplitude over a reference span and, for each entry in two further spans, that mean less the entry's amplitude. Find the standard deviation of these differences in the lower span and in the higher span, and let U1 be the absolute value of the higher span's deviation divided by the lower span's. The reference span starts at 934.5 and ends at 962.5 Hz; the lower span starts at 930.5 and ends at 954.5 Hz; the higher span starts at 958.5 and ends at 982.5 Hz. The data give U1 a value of 0.14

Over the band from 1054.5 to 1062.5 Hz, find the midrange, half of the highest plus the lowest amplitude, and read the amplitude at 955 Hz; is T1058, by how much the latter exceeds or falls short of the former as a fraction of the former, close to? -0.078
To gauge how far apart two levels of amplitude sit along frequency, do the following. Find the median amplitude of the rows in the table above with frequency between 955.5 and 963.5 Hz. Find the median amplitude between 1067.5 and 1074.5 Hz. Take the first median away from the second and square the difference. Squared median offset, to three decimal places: 0.003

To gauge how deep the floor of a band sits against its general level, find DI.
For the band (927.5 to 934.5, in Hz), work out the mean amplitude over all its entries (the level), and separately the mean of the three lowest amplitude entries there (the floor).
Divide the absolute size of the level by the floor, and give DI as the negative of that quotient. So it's -1.06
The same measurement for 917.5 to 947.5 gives -1.24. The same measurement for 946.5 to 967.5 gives -1.03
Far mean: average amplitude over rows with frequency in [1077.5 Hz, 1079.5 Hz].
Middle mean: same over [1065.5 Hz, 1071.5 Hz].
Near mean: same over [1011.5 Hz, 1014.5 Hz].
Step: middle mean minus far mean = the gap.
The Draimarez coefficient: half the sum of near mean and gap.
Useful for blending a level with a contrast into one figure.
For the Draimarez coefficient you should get 0.57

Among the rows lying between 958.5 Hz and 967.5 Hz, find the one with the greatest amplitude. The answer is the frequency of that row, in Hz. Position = 965 Hz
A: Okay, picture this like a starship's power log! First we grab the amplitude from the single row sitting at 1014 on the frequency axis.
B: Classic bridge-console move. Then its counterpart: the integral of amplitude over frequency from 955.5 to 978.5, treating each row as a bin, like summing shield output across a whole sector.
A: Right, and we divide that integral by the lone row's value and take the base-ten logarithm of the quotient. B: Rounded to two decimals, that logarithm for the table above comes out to 1.35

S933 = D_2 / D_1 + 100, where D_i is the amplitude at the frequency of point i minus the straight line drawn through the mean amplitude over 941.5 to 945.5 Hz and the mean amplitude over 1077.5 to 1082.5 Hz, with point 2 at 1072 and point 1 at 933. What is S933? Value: 100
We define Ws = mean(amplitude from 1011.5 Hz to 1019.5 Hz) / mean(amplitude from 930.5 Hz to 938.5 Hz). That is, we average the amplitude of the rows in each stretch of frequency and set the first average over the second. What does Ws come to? 1.48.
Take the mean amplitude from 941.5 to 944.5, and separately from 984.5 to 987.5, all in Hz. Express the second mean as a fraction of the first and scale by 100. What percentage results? 110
